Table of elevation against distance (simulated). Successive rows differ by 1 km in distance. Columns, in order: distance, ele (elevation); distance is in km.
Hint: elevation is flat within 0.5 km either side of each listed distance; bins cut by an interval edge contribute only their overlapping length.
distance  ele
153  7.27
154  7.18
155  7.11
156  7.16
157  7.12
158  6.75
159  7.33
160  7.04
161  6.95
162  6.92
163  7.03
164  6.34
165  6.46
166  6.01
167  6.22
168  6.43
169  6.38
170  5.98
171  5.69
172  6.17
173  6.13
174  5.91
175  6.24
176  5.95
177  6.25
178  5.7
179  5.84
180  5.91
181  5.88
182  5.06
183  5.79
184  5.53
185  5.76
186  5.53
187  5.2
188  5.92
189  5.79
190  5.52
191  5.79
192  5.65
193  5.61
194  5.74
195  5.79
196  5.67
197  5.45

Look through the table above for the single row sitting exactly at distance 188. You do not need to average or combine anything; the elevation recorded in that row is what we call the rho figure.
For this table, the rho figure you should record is 5.92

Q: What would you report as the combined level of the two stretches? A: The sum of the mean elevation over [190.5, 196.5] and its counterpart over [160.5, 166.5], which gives 12.3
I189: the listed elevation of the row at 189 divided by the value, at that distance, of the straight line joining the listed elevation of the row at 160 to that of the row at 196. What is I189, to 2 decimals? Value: 0.98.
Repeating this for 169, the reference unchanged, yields 0.95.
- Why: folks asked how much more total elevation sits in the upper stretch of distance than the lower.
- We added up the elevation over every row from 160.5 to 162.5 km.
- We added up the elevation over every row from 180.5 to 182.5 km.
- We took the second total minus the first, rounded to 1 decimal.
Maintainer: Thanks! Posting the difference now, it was -2.9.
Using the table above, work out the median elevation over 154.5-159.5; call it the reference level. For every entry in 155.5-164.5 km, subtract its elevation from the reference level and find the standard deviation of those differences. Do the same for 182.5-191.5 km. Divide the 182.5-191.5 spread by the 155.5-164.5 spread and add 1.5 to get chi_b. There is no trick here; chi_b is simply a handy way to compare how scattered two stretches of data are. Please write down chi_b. 2.28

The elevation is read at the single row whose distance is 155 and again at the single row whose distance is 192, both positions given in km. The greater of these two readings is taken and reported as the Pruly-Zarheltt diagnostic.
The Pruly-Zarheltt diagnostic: 7.1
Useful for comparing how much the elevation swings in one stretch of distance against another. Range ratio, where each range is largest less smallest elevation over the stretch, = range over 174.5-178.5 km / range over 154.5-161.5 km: 0.9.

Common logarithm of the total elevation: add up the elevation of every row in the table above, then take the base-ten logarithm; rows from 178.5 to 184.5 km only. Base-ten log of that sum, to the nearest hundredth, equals 1.53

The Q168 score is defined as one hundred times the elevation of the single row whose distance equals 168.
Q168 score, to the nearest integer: 643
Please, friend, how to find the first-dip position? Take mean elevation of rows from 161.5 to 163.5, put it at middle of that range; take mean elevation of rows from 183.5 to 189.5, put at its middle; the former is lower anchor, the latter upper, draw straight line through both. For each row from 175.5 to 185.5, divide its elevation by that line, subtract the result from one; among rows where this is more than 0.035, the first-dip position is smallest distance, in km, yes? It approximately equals 176 km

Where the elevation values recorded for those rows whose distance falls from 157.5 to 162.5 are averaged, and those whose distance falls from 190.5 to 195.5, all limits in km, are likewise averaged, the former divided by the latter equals 1.22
